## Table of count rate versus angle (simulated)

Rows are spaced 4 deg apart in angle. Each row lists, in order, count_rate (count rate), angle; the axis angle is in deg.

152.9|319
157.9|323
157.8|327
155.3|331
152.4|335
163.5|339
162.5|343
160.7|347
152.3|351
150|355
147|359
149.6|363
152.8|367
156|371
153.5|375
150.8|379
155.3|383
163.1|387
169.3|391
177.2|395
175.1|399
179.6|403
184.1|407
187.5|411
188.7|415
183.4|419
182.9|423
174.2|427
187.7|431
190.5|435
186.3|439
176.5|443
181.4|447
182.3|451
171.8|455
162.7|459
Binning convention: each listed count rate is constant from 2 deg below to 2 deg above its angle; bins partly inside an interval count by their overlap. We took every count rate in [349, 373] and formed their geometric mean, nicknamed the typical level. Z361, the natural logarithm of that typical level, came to 5.02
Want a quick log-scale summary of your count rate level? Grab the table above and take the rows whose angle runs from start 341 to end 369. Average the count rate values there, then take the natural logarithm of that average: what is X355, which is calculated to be 5.03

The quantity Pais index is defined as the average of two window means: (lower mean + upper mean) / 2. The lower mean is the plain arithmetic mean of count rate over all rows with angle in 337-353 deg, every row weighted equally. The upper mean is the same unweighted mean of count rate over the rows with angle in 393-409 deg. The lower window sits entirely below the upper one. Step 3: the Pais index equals 169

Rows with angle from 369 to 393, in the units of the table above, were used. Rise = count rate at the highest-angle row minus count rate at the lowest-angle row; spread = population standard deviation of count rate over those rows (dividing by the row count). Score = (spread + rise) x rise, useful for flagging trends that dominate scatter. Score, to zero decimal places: 260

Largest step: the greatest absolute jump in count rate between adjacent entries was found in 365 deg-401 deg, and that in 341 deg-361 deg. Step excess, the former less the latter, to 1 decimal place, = -0.5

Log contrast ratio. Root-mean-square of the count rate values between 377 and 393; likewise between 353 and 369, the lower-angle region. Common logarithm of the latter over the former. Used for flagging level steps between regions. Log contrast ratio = -0.03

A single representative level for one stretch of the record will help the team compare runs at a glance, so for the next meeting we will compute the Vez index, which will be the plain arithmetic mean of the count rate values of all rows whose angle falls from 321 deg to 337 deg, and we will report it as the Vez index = 156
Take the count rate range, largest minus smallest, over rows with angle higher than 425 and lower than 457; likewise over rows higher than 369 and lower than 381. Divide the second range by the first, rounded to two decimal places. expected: 0.28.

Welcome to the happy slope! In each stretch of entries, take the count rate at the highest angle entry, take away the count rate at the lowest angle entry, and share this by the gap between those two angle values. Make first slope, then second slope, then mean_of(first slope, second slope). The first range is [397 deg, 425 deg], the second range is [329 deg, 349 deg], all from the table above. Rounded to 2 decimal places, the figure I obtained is 0.33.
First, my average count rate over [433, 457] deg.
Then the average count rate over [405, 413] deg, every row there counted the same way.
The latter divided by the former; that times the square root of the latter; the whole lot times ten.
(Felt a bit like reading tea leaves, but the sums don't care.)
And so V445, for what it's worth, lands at 140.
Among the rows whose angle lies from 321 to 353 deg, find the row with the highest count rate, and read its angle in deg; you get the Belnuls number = 339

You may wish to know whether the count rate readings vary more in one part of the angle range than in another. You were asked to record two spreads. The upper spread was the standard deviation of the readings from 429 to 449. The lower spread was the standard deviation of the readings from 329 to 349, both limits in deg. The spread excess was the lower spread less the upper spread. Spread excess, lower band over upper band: -0.7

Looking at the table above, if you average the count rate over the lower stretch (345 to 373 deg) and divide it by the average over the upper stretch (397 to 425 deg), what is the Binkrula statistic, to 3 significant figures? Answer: 0.834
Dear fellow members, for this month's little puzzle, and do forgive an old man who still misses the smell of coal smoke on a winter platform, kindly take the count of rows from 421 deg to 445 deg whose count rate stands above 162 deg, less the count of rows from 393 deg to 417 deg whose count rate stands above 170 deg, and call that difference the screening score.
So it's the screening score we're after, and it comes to 0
